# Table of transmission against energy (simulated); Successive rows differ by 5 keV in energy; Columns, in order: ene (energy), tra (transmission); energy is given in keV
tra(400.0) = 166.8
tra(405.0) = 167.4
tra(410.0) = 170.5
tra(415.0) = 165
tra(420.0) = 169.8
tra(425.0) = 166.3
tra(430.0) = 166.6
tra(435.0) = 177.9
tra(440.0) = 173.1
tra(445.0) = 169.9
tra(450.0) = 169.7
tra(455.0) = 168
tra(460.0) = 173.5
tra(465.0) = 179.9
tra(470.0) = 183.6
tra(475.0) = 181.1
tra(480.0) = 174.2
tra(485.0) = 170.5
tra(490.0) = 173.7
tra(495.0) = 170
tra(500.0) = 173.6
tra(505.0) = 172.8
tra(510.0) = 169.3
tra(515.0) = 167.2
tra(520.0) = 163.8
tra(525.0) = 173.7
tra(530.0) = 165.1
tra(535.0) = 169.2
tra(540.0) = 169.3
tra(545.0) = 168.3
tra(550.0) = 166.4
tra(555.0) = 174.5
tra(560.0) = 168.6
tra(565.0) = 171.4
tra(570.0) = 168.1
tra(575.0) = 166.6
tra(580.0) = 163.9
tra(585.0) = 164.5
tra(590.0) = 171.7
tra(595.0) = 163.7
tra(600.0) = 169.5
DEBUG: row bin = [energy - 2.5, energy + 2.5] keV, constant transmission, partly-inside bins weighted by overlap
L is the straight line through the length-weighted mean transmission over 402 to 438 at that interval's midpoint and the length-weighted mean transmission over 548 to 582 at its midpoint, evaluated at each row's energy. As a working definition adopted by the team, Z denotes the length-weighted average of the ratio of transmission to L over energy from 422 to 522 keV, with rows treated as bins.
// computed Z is 1.020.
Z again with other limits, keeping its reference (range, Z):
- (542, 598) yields 0.997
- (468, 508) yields 1.035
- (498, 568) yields 1.005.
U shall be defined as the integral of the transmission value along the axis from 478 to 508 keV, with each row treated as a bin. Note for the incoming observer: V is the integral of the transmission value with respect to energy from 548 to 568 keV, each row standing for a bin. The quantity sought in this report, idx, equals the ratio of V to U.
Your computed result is 0.7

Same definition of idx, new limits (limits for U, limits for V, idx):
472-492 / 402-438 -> 1.7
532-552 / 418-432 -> 0.7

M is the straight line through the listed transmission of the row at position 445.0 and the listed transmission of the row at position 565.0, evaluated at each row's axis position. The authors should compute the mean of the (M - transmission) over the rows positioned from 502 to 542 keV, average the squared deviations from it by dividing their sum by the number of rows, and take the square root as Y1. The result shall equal 3.2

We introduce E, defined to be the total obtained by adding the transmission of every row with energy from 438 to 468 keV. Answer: 1034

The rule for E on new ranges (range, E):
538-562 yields 847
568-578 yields 335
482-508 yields 861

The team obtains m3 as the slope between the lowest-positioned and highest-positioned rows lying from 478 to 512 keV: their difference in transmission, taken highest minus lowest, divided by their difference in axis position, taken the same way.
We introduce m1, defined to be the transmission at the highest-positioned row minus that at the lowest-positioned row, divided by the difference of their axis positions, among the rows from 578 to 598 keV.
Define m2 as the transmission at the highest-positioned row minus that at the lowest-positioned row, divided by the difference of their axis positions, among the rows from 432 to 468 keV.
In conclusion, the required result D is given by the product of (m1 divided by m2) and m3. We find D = 0.0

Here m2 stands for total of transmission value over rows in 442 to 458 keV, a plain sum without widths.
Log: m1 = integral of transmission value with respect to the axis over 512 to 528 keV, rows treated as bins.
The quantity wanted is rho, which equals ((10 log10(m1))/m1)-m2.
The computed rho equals -508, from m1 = 2691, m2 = 508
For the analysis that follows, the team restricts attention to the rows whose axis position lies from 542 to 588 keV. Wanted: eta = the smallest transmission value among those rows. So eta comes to 163.9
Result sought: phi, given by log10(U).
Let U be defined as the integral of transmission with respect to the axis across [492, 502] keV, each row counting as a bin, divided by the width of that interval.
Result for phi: 2.24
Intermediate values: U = 172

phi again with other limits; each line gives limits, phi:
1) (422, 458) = 2.23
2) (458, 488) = 2.25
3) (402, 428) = 2.22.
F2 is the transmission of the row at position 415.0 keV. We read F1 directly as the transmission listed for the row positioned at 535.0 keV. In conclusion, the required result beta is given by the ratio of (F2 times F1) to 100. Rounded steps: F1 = 169.2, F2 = 165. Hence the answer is 279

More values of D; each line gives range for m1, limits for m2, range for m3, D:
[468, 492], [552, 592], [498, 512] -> -2.7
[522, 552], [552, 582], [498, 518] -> -0.3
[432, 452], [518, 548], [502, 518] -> 1.7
